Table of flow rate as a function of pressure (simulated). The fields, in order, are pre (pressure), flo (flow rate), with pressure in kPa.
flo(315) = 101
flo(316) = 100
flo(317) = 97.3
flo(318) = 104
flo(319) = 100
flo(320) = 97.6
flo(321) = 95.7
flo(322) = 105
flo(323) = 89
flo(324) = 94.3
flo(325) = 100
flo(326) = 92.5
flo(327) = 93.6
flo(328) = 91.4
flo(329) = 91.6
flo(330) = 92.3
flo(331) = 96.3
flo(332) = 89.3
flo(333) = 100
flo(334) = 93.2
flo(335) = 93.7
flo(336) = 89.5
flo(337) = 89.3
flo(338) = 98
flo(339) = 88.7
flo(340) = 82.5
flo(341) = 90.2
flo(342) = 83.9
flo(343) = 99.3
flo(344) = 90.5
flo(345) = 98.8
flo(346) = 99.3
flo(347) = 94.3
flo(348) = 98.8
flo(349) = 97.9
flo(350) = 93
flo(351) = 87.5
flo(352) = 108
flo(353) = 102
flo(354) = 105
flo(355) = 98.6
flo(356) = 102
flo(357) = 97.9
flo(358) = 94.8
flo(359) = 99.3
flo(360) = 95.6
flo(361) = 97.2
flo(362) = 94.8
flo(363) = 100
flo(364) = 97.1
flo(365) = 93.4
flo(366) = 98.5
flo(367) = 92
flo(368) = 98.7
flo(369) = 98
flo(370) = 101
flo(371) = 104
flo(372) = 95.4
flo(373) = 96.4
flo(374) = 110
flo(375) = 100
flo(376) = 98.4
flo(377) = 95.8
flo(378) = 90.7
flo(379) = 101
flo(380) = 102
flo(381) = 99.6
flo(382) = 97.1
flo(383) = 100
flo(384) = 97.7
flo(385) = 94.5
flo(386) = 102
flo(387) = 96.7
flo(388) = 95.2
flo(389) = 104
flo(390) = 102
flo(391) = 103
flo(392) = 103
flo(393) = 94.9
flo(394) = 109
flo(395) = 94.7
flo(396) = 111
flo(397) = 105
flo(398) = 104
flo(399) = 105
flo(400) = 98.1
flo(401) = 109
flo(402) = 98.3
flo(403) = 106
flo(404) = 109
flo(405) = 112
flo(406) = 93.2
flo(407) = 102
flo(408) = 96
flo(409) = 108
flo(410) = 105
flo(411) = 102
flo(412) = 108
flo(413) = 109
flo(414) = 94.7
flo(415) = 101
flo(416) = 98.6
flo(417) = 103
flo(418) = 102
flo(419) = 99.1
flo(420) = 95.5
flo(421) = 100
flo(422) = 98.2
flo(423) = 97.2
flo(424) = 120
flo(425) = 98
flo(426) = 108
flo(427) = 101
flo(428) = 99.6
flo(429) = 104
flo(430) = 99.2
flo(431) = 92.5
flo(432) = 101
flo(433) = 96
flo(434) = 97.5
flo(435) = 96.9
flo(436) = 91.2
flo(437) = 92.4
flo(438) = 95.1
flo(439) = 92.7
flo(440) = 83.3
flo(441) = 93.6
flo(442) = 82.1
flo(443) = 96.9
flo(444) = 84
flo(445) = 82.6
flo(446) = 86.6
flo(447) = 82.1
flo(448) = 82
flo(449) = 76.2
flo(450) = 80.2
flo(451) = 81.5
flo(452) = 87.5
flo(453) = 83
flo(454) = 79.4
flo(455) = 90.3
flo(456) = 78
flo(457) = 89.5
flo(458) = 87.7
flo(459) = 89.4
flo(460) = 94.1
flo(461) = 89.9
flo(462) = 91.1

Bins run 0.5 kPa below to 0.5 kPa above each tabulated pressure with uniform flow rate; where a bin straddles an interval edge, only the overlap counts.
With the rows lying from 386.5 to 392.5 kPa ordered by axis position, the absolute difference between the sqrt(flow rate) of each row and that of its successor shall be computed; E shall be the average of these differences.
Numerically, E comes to 0.1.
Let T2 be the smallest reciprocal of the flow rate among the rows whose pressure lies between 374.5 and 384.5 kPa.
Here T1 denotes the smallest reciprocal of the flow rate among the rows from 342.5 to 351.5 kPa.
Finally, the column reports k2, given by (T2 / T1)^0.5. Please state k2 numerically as 0.99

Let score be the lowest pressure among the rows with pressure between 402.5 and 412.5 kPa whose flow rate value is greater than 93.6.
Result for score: 403 kPa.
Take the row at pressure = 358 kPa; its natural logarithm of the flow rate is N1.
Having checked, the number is 4.55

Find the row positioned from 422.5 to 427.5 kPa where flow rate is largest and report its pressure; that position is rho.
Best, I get 424 kPa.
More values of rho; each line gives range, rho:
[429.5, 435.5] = 432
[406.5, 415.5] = 413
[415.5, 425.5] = 424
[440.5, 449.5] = 443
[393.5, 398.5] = 396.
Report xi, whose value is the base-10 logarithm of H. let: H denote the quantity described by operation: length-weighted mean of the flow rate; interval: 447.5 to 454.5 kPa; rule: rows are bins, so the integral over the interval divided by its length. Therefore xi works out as 1.91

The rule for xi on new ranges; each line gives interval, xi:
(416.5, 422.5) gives 2.00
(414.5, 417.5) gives 2.00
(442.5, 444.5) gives 1.96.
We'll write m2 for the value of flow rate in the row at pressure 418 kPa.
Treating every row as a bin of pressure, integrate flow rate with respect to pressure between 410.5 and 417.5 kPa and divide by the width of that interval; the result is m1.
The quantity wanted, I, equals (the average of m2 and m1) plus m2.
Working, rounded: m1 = 102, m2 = 102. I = 204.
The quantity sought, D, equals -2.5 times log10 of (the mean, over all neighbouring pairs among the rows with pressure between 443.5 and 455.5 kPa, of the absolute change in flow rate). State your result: -1.56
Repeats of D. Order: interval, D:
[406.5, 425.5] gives -2.04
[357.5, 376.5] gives -1.67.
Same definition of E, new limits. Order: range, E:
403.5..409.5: 0.5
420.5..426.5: 0.6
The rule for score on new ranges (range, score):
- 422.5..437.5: 423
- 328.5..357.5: 331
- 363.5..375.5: 364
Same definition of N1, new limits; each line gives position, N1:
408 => 4.56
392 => 4.63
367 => 4.52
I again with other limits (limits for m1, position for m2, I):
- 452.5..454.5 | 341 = 176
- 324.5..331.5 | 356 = 200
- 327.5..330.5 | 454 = 165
